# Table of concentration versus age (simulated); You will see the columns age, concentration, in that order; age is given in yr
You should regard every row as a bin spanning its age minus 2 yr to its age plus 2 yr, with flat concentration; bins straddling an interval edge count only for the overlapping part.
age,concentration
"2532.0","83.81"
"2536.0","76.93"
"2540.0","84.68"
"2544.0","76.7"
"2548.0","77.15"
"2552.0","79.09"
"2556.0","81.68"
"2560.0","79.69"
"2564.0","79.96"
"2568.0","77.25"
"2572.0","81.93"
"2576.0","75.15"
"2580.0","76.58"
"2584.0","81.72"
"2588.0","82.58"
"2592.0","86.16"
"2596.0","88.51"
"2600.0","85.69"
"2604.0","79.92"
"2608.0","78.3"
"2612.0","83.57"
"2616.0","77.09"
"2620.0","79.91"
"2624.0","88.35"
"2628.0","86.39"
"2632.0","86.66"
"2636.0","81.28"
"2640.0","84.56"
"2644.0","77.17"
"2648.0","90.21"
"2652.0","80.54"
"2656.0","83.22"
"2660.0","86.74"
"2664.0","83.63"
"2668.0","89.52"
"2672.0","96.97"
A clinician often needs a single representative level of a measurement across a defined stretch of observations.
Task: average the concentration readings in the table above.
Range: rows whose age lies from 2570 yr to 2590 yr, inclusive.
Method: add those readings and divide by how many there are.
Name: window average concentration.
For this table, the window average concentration 80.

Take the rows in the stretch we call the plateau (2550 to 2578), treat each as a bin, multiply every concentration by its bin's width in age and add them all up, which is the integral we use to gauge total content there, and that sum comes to 2219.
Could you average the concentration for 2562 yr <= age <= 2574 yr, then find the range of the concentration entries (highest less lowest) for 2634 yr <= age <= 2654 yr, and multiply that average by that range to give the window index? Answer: 1039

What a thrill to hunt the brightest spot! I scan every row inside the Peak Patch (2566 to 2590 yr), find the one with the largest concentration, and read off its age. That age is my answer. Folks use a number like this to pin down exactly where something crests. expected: 2588.0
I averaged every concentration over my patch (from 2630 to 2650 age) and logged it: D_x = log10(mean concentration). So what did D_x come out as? 1.92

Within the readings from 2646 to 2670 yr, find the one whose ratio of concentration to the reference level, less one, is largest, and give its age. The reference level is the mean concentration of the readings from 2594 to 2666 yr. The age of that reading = 2648.0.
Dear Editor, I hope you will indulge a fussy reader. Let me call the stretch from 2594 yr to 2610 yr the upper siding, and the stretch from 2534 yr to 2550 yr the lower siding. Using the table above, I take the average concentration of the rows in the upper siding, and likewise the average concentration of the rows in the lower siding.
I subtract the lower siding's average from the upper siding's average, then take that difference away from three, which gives -1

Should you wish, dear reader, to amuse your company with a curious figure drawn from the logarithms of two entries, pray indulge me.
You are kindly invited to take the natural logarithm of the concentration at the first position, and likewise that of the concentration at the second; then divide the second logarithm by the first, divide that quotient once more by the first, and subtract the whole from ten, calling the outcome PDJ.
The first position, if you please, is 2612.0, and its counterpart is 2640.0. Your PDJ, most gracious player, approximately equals 9.77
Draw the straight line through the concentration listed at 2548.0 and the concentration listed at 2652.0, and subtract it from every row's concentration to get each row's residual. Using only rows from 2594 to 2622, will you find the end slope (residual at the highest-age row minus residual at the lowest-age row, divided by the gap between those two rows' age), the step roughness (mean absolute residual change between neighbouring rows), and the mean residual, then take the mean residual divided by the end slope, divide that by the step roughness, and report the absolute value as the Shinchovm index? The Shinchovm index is 1.7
